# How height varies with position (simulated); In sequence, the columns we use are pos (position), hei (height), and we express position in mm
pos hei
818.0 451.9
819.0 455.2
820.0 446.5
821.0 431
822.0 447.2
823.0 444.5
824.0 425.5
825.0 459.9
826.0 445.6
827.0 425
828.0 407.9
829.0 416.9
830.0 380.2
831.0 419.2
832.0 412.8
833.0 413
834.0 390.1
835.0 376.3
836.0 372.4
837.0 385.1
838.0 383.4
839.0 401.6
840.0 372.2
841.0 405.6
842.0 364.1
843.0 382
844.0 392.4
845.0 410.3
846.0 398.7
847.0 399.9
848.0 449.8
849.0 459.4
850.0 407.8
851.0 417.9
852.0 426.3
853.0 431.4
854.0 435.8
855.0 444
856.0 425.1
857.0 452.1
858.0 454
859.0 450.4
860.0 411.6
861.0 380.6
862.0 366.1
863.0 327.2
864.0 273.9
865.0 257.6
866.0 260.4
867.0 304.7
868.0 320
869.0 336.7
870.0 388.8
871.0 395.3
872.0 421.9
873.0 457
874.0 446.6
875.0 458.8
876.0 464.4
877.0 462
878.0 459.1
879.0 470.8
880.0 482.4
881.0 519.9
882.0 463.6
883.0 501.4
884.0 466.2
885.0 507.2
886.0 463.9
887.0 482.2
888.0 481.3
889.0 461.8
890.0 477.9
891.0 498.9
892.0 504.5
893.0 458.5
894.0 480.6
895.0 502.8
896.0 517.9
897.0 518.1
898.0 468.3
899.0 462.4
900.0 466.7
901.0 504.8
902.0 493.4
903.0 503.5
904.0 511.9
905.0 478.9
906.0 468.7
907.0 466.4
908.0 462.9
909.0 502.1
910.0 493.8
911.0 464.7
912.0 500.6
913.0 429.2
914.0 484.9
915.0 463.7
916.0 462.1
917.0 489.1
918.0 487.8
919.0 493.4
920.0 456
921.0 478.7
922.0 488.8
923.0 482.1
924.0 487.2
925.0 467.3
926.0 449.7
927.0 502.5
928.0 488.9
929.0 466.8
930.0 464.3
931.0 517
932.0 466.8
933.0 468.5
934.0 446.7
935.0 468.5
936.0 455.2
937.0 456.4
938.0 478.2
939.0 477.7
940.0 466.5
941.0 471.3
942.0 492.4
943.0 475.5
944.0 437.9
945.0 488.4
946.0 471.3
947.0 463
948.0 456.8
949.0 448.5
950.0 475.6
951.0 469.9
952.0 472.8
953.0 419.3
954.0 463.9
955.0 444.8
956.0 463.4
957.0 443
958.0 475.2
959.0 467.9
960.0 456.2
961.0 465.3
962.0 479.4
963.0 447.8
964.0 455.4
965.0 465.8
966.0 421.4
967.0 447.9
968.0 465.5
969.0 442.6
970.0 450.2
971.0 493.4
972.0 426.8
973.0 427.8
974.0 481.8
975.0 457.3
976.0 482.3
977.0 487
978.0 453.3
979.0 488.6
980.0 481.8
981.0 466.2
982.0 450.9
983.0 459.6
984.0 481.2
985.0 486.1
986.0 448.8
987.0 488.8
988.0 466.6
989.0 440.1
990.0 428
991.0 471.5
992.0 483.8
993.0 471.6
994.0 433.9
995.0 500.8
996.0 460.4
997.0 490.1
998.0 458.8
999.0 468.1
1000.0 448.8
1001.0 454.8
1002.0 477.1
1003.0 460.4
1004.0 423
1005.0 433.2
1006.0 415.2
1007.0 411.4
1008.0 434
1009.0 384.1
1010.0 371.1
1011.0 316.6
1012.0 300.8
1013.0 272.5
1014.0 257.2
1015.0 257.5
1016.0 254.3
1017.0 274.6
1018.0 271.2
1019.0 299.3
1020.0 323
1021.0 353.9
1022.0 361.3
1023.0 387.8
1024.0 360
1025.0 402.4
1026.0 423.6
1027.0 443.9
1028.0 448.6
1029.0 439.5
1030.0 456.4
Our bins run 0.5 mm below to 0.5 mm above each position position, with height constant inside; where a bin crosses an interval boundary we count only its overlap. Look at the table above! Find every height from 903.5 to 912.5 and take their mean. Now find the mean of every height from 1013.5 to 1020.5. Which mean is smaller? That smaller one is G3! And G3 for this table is 277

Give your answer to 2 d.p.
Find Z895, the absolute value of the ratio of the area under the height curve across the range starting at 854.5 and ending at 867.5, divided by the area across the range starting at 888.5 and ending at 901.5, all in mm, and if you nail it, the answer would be 0.76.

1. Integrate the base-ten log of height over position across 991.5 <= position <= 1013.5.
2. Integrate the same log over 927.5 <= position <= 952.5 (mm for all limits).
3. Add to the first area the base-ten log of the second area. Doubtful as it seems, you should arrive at 60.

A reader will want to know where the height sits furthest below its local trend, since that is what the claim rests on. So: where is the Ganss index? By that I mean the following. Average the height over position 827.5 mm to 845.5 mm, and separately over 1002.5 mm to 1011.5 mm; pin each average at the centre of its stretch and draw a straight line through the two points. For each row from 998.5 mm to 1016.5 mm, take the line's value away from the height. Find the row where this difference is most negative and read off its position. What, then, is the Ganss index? 1016.0 mm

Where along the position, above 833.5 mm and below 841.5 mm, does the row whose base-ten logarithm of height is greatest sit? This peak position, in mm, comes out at 841.0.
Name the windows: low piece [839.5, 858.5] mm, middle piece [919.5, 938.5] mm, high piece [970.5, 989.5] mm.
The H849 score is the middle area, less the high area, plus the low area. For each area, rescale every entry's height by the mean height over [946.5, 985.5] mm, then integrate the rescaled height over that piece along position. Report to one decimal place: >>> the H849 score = 17.5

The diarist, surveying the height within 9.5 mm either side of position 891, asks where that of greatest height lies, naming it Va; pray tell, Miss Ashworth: 897.0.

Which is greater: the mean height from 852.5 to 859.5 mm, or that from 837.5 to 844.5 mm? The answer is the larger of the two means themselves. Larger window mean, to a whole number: 442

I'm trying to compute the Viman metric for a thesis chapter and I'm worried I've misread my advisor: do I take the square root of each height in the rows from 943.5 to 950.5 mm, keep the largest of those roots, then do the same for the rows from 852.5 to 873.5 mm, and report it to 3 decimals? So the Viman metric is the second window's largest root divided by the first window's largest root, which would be 0.967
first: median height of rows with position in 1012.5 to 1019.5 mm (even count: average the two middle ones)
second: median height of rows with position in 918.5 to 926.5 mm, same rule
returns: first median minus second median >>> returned -209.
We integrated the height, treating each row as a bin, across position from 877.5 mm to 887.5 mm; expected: 4817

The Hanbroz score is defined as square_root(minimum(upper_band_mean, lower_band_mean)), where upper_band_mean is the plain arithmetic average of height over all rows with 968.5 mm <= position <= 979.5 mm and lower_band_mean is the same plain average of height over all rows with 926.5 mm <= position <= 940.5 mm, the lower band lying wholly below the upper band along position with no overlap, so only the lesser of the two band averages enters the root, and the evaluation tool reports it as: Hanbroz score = 21.5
